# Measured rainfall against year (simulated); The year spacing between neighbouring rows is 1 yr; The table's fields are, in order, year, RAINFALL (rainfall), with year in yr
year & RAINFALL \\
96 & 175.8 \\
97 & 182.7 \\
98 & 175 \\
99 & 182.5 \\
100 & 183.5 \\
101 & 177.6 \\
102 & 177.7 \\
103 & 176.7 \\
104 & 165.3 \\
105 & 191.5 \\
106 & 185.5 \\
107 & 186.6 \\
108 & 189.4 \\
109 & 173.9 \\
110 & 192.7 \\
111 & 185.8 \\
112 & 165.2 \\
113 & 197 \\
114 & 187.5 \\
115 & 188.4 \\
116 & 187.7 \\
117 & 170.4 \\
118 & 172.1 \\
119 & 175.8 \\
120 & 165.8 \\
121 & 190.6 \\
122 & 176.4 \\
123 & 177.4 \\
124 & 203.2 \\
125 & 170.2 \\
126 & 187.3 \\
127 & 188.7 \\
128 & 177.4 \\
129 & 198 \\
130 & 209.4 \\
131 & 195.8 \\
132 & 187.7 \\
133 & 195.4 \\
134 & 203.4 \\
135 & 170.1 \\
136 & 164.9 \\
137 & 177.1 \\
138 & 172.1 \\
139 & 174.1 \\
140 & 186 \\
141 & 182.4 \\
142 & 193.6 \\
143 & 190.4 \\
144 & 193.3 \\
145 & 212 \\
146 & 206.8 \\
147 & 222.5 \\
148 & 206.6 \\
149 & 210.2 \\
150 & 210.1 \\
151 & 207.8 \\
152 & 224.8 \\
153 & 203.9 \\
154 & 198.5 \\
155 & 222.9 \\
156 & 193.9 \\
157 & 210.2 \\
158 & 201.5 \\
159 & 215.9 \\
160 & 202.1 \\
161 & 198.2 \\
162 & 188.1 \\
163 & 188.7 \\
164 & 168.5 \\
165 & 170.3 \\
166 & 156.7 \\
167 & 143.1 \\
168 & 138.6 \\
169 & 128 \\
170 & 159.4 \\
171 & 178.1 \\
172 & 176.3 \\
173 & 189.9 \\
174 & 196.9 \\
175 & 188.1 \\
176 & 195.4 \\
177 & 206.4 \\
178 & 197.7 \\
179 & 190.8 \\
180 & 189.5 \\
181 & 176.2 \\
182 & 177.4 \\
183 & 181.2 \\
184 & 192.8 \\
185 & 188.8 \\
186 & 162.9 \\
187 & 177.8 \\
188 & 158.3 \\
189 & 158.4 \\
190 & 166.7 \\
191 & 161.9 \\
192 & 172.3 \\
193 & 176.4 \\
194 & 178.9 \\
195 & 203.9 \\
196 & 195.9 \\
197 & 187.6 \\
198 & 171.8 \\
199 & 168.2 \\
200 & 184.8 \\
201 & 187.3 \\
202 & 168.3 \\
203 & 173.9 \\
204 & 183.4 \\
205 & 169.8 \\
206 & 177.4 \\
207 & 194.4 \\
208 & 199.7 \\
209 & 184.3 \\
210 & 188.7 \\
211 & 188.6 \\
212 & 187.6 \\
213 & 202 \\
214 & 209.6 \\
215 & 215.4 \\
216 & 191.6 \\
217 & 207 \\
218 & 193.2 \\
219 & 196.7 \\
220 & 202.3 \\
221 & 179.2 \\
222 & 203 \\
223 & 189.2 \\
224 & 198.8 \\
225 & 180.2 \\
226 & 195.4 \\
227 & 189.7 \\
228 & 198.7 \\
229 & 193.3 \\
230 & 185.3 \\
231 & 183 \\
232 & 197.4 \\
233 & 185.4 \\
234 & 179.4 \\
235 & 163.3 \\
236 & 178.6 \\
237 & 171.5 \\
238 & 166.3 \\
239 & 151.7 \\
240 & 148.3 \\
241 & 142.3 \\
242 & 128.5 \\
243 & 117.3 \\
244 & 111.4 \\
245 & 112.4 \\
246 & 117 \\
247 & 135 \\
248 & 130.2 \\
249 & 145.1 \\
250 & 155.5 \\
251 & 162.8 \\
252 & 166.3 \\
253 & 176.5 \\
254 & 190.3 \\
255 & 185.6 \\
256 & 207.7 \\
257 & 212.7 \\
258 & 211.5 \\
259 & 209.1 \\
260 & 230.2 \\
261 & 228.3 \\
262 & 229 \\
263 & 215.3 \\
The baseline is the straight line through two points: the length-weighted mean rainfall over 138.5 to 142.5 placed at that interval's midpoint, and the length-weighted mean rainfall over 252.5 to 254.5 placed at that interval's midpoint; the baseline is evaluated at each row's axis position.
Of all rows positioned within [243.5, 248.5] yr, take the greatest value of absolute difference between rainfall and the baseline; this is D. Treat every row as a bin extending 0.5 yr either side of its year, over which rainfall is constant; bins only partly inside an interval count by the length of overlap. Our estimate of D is 72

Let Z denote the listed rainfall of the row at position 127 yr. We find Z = 188.7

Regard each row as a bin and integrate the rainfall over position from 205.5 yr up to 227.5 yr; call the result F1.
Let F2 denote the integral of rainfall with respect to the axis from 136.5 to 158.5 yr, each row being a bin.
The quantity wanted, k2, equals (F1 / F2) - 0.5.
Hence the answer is 0.47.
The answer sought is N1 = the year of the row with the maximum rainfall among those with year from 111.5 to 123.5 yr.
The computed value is 113 yr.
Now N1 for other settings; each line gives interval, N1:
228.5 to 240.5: 232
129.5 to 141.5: 130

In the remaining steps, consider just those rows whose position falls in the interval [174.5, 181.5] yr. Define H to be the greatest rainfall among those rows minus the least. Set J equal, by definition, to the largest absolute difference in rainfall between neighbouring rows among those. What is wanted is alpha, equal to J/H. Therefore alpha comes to 0.44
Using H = 30.2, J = 13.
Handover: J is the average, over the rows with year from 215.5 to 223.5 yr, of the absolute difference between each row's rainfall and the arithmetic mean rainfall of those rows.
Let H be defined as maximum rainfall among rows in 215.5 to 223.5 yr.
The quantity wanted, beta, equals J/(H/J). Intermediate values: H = 207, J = 7.0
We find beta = 0.24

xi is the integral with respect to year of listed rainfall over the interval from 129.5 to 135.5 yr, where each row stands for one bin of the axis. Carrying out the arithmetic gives 1162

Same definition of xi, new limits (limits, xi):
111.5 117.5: 1096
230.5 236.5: 1087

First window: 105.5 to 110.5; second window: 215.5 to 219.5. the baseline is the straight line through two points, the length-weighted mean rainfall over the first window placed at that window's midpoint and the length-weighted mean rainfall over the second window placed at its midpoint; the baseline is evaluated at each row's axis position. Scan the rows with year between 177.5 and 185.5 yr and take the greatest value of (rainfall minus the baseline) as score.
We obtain 5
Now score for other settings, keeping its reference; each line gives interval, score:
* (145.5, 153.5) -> 35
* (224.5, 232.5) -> 0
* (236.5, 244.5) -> -28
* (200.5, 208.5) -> 4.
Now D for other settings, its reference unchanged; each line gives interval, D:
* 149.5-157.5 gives 41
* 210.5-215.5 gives 32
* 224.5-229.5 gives 15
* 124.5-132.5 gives 25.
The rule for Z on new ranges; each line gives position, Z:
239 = 151.7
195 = 203.9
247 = 135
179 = 190.8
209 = 184.3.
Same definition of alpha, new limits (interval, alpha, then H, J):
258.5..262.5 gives 1.00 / 21.1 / 21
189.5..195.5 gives 0.60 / 42.0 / 25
